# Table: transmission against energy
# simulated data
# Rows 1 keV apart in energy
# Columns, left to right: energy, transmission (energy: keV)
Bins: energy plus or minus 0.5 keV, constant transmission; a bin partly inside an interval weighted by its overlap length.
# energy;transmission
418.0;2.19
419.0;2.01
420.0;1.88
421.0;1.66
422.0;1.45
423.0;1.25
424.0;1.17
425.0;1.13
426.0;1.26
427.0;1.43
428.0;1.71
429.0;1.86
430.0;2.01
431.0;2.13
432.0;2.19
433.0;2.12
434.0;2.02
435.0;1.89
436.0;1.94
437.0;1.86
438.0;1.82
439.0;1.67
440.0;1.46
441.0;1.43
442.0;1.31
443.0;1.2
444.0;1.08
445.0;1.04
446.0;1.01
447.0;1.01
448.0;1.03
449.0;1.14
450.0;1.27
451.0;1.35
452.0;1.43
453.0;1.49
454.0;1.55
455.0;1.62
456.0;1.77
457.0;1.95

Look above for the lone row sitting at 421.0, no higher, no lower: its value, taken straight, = 1.66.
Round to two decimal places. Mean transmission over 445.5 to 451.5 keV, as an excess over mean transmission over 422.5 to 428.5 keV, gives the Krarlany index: -0.19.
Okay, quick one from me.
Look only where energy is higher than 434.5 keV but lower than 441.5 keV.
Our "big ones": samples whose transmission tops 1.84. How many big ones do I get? 3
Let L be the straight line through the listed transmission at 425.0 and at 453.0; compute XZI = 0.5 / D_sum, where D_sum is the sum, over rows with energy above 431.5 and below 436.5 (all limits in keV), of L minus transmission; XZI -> -0.1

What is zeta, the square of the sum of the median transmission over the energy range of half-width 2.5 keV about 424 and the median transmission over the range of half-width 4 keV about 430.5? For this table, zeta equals 10.7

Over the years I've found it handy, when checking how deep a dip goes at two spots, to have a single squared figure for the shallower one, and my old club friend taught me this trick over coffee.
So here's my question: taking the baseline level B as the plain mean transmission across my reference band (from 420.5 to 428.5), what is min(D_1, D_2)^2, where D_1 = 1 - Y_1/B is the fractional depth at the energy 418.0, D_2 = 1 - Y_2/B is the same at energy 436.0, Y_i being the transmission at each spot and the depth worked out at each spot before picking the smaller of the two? 0.34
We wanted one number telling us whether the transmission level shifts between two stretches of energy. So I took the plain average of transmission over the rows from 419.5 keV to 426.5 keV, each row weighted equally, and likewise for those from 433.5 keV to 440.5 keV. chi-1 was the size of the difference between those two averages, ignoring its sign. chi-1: 0.4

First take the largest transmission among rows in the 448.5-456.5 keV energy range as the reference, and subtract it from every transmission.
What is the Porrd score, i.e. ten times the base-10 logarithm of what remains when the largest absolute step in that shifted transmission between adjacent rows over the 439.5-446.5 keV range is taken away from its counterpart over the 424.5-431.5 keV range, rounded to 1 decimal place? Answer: -8.0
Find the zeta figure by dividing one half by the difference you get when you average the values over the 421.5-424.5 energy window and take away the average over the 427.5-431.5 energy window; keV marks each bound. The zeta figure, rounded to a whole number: -1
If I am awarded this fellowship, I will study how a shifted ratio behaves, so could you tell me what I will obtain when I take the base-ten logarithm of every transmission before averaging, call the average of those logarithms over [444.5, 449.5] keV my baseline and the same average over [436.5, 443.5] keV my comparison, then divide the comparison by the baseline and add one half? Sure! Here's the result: 10.0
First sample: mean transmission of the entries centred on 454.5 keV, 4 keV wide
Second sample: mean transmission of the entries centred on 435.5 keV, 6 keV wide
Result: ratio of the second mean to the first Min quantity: 1.21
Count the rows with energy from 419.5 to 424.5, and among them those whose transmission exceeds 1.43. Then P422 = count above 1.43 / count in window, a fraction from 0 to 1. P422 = 0.60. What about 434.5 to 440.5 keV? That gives 1.00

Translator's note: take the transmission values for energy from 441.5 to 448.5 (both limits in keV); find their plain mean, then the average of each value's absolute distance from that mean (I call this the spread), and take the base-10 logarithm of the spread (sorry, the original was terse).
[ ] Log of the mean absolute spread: -1.04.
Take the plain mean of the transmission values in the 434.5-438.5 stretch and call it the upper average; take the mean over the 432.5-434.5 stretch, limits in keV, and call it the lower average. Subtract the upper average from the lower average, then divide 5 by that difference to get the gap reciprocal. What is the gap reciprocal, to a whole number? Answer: 26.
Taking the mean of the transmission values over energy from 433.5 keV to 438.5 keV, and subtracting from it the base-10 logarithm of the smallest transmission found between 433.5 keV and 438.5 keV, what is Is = 1.6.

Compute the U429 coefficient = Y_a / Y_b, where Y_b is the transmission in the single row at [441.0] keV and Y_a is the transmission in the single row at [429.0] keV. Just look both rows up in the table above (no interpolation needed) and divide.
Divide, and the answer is 1.30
